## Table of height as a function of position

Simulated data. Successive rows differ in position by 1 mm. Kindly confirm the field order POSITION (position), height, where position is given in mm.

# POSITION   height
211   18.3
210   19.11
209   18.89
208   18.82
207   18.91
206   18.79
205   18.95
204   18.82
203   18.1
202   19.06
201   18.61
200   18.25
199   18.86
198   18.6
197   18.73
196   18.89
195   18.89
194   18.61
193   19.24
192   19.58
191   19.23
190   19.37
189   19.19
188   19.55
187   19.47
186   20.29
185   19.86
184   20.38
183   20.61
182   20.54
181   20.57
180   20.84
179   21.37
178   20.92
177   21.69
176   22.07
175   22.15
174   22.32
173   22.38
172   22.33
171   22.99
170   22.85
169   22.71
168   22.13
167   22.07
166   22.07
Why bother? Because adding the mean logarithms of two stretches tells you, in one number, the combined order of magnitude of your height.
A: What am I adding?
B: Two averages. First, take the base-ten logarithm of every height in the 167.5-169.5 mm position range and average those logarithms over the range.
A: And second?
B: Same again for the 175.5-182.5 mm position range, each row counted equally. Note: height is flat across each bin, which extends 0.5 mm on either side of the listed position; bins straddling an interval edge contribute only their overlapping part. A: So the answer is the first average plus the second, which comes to 2.68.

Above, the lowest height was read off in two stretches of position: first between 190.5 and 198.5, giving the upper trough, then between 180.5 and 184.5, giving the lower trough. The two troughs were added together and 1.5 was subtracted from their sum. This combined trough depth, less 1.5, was 37.5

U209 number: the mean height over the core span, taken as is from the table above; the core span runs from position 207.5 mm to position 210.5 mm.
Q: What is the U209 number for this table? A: 18.9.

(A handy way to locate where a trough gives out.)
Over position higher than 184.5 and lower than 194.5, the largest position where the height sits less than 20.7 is 194 mm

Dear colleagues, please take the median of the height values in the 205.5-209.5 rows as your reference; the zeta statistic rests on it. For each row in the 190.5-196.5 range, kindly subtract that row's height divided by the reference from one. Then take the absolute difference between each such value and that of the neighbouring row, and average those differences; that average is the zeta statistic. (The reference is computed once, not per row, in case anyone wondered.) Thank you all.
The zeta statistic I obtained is 0.017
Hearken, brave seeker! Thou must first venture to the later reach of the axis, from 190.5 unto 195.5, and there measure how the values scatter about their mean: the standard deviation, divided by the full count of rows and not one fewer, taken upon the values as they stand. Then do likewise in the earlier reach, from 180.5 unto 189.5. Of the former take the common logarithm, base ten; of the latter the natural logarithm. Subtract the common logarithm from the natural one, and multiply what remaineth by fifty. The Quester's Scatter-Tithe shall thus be -10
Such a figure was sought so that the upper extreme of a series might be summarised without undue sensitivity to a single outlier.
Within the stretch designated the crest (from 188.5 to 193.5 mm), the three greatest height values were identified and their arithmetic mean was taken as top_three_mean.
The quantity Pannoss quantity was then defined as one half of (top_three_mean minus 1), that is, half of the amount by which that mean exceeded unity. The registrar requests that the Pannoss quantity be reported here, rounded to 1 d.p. 9.2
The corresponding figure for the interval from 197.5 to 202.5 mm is 8.9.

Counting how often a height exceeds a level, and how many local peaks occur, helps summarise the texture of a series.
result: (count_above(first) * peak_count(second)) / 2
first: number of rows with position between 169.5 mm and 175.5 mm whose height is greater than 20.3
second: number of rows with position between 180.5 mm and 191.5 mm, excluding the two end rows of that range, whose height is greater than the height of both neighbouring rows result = 12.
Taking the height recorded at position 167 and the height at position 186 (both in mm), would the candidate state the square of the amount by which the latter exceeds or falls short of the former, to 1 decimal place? 3.2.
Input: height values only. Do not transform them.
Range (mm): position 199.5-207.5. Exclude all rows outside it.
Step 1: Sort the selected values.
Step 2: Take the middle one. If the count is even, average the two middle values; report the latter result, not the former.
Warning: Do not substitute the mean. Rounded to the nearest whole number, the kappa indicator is 19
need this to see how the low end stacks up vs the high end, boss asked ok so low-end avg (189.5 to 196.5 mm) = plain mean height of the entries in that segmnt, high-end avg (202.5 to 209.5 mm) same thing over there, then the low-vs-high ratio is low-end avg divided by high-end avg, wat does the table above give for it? 1.02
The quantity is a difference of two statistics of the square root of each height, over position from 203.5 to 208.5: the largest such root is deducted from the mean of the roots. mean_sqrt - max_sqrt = -0.011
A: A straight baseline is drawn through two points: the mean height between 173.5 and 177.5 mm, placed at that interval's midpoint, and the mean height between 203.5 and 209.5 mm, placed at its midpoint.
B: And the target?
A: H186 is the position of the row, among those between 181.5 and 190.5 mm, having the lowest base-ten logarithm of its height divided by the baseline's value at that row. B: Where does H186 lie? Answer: 189 mm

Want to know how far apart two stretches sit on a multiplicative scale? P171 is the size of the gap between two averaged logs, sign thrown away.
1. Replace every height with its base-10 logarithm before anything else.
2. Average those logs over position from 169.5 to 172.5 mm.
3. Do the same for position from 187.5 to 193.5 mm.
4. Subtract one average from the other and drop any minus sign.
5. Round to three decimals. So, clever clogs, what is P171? 0.070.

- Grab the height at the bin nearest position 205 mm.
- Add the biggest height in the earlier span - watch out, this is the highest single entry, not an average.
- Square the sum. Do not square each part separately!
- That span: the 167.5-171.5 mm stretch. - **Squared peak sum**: 1759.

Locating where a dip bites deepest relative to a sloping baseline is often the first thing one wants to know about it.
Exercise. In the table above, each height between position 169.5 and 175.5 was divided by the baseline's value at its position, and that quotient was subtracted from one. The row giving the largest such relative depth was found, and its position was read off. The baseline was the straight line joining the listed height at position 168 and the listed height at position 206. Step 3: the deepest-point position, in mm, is 172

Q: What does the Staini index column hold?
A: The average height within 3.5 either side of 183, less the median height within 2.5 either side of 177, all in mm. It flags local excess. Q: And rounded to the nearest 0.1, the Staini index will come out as -1.2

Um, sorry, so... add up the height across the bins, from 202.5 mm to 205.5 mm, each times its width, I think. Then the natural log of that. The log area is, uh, 4.02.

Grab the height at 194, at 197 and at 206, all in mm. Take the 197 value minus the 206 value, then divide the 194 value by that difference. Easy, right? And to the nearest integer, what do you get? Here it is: -310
